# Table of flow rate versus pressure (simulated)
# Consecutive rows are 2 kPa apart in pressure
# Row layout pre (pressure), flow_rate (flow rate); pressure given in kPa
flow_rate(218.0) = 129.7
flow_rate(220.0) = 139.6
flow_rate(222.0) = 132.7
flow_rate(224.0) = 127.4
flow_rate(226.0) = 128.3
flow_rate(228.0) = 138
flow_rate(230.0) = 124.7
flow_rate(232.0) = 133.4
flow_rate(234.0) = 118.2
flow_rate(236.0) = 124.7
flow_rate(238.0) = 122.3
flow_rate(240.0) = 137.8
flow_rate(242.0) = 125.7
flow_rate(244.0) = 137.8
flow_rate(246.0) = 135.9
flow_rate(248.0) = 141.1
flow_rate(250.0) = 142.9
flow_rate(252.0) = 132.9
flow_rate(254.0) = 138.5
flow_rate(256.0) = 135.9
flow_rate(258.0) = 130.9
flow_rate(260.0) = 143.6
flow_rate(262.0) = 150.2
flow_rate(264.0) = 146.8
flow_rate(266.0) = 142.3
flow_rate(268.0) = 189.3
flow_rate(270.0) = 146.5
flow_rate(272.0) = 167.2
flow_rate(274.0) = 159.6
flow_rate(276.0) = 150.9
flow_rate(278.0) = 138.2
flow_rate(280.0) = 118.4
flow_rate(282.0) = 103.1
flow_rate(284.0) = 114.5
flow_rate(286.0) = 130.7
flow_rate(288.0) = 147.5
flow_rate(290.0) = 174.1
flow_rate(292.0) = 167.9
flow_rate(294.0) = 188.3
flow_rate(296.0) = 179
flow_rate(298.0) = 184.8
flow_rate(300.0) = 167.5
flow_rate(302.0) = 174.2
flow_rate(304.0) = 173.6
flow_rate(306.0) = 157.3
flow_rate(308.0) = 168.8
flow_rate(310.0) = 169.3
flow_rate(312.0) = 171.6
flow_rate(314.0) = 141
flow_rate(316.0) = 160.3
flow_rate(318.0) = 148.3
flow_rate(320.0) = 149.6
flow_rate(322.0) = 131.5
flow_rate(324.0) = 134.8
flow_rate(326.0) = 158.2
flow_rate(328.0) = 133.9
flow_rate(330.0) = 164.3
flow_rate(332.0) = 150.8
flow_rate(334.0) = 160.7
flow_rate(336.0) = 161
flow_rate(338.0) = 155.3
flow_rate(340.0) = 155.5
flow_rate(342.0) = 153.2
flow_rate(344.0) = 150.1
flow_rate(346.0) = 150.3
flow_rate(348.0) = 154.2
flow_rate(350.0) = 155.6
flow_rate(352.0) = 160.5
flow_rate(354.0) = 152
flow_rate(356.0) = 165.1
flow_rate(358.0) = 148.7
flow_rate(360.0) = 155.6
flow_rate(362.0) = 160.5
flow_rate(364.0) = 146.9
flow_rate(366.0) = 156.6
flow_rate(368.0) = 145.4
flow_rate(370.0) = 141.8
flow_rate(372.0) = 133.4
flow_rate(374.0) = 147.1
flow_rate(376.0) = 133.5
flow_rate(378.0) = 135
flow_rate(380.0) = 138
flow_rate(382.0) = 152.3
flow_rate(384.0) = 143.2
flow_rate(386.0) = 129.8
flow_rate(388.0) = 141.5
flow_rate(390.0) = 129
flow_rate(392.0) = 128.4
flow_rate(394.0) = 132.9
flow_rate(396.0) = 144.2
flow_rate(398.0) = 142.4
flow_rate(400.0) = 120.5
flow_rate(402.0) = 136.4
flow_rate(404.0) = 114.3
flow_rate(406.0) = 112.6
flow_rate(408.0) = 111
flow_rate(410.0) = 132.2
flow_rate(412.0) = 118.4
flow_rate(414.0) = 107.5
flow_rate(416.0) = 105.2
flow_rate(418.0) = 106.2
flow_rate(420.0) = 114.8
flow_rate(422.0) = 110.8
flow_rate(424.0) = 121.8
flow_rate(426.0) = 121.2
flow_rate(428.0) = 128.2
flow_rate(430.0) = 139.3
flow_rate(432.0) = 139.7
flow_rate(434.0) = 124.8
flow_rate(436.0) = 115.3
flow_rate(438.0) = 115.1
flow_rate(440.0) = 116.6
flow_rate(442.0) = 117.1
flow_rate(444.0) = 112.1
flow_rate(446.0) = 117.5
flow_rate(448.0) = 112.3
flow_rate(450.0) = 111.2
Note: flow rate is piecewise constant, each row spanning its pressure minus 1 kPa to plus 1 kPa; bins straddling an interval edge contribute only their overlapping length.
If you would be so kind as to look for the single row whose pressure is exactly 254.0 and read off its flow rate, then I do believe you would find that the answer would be 138.5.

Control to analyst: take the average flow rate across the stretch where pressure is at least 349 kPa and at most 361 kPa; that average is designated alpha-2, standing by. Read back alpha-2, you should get 156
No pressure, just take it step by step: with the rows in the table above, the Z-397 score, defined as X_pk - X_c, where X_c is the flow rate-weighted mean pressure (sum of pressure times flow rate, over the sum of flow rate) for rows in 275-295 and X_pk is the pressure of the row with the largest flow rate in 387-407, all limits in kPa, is 110.3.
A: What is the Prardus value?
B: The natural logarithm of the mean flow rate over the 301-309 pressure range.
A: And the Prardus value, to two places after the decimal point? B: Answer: 5.13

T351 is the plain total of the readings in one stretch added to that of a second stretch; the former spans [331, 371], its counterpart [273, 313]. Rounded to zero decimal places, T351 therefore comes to 6219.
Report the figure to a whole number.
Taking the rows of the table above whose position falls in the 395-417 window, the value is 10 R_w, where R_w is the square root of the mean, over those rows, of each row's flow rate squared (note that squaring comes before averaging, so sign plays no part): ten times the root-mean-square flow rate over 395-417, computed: 1230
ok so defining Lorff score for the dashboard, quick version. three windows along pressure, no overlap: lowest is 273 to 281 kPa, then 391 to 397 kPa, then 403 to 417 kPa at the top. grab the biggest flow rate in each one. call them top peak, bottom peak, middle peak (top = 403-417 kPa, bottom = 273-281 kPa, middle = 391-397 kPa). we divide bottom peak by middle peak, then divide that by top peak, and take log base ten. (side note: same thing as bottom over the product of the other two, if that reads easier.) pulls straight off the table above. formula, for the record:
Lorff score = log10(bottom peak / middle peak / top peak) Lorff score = -2.08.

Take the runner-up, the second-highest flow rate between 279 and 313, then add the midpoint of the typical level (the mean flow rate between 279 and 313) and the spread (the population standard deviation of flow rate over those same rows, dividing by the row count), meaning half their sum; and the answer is 277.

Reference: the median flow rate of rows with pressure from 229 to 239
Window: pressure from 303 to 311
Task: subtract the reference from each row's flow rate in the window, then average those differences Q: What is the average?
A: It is 43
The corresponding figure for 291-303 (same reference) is 52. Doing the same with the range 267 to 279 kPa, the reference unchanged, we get 34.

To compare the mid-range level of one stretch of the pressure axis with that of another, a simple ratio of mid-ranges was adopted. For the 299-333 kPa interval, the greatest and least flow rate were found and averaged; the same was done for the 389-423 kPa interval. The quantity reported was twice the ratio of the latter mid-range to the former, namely 1.63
